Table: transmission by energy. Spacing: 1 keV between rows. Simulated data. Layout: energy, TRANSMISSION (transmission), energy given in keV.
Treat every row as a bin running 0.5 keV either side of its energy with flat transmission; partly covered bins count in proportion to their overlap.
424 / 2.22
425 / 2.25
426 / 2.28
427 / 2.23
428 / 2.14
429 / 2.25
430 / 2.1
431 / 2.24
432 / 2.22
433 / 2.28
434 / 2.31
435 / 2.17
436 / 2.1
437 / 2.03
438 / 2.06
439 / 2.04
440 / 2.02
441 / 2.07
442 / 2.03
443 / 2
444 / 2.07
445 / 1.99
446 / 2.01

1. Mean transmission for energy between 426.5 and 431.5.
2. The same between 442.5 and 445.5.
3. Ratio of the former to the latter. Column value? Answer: 1.09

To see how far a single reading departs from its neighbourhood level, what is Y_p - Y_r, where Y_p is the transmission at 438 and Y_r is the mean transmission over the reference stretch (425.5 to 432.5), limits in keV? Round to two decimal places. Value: -0.15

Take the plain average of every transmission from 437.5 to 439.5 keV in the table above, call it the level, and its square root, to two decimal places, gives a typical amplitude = 1.43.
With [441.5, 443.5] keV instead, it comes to 1.42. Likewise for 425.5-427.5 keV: 1.50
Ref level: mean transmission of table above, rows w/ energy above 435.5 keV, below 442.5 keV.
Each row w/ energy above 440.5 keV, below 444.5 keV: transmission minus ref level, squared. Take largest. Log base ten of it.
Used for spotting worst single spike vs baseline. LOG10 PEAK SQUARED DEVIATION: -2.60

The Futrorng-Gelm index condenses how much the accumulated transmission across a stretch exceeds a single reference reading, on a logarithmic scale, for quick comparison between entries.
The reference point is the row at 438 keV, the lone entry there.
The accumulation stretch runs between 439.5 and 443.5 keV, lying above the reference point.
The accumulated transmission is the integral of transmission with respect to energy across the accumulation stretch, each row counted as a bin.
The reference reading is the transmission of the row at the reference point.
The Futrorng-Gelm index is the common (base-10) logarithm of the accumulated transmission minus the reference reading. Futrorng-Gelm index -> 0.78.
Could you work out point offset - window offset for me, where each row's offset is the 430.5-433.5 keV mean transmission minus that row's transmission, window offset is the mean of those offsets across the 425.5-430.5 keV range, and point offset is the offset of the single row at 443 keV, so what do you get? 0.20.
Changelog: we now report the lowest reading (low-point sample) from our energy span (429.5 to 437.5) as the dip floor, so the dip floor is 2.03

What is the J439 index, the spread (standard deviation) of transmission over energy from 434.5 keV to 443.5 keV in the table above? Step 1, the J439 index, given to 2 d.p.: 0.05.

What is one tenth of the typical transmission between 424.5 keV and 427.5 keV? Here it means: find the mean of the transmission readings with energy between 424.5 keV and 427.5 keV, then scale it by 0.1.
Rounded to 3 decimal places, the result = 0.225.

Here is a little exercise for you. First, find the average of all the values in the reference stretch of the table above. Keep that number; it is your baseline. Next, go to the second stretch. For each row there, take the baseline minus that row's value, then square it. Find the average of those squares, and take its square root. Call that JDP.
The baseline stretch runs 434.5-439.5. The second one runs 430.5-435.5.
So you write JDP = 0.17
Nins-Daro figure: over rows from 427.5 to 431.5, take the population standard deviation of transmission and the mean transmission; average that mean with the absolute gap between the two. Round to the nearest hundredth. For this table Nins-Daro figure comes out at 2.15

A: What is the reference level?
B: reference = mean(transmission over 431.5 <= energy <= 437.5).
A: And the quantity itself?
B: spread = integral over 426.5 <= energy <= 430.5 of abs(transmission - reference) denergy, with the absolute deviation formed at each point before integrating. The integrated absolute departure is 0.24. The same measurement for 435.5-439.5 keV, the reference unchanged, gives 0.51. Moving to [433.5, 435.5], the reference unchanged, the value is 0.14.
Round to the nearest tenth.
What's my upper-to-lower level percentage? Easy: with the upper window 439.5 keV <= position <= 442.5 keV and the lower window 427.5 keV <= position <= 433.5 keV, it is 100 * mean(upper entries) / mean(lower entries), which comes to 92.5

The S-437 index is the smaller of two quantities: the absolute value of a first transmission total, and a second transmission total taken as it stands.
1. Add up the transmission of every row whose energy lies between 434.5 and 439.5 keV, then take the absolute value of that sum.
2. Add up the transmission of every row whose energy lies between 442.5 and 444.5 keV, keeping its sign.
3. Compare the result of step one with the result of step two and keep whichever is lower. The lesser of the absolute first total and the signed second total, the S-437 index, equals 4.1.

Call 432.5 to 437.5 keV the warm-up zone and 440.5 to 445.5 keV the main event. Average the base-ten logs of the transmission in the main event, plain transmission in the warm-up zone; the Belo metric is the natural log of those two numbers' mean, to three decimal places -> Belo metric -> 0.217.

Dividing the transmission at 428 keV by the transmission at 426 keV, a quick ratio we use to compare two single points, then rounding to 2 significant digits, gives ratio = 0.94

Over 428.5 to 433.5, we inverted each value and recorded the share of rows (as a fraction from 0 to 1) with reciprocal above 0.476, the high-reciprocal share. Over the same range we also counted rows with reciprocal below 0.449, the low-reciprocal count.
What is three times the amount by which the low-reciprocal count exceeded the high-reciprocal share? 8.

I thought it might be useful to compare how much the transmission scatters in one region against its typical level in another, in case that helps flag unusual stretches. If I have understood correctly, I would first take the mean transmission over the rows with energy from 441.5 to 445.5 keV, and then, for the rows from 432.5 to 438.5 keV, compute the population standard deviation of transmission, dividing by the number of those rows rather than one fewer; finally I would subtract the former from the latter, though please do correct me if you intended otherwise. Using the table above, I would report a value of -1.92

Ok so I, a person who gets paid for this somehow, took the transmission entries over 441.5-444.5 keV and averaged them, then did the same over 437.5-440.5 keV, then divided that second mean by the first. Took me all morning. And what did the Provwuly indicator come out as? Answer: 1.00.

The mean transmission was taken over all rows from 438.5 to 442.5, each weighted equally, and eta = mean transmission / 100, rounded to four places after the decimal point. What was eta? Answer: 0.0204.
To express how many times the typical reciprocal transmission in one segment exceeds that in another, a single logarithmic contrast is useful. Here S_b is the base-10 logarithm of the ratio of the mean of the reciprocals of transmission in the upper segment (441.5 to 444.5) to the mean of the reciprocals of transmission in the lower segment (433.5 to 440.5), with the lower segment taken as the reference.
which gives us 0.014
